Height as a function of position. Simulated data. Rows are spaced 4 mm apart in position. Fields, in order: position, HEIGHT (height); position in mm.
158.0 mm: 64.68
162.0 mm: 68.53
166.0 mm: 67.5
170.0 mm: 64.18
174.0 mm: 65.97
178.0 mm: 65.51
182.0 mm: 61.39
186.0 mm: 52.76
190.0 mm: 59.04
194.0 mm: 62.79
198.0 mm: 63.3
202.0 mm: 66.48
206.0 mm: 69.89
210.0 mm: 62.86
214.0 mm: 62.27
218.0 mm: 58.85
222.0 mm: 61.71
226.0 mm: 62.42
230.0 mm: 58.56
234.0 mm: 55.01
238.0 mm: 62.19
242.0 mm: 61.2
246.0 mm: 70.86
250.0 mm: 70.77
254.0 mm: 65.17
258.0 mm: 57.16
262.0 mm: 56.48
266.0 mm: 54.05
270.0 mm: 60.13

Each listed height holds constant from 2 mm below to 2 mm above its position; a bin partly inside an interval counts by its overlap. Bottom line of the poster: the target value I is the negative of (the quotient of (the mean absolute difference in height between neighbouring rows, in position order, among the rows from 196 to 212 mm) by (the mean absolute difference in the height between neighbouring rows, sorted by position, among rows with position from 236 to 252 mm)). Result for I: -1.27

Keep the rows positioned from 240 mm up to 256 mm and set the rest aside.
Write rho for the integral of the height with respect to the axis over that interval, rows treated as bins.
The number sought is 1072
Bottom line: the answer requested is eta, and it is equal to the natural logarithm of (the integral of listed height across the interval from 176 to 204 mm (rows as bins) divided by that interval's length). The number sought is 4.12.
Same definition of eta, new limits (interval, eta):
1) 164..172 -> 4.19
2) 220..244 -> 4.10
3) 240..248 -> 4.19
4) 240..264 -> 4.15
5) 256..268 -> 4.02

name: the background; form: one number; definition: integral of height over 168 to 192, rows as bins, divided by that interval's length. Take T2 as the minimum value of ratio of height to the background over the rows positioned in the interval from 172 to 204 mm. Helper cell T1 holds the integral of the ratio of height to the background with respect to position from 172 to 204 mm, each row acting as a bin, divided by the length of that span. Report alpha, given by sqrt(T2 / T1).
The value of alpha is 0.921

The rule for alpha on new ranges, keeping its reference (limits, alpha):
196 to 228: 0.963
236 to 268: 0.932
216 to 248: 0.947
